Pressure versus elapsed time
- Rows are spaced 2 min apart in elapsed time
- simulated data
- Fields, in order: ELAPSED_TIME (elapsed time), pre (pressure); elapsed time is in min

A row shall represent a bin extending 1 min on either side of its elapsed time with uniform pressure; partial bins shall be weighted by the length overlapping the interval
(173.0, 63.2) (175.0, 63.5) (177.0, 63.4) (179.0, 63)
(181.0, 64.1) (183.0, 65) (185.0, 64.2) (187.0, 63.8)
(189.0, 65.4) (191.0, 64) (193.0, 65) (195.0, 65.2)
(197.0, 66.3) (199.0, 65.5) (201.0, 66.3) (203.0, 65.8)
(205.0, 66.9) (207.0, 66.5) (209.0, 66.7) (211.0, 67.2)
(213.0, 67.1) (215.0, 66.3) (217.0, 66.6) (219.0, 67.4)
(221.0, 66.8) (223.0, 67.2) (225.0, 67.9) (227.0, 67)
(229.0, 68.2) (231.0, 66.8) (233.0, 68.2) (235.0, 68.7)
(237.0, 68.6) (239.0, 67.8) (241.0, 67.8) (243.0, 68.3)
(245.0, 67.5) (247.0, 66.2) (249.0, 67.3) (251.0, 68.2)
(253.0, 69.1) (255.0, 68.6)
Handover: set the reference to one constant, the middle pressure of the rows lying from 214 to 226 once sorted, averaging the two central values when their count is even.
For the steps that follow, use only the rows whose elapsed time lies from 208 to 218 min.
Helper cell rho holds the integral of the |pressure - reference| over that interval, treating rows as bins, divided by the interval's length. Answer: 0.3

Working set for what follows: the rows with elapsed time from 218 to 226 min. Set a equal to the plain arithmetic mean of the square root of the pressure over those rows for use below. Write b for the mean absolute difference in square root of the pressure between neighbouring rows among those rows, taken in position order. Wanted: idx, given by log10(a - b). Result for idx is 0.912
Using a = 8.21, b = 0.035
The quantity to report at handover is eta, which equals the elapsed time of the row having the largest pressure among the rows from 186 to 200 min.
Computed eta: 197.0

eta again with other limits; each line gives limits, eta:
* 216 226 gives 225.0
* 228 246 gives 235.0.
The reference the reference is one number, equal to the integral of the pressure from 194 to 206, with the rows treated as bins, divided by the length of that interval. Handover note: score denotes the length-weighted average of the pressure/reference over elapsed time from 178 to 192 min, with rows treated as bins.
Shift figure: 0.97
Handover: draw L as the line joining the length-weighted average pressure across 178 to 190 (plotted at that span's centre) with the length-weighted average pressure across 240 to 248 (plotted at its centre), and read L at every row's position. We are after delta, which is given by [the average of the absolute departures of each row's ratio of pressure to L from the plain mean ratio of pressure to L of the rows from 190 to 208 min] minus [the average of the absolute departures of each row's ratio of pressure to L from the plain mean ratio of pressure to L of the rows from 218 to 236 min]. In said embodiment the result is 0.0008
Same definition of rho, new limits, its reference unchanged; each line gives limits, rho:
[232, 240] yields 1.3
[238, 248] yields 0.8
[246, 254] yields 1.1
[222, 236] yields 0.8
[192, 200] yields 1.5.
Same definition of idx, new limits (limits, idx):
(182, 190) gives 0.902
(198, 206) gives 0.908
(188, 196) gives 0.903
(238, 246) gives 0.914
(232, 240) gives 0.916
